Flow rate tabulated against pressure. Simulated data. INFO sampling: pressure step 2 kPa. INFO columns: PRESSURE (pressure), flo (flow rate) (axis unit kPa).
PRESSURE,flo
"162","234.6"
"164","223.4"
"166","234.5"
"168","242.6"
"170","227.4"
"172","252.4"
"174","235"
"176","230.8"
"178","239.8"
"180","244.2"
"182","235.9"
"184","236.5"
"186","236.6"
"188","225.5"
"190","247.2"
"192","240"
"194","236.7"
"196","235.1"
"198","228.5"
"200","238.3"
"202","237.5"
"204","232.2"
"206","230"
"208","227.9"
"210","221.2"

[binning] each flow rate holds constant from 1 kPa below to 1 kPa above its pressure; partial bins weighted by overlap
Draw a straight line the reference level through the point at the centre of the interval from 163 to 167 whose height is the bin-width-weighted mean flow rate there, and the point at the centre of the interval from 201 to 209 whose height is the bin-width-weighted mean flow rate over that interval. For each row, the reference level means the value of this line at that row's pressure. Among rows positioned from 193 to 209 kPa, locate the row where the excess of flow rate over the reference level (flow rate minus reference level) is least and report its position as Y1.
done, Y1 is 208 kPa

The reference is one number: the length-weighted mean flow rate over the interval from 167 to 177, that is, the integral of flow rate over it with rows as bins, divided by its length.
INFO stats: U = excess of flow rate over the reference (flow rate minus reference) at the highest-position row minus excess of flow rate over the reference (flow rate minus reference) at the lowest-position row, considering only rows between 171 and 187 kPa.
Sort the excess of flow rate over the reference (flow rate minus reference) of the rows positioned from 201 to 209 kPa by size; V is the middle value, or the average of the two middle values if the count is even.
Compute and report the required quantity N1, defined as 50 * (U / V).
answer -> 121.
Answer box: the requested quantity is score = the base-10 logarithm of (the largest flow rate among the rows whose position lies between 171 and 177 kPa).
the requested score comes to 2.40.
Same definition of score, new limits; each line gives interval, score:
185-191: 2.39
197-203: 2.38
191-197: 2.38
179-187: 2.39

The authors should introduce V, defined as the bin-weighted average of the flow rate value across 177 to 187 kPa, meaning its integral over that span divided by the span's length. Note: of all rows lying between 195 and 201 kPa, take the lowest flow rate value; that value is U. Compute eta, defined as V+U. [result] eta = 467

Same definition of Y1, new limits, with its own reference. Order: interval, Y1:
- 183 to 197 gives 188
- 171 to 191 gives 188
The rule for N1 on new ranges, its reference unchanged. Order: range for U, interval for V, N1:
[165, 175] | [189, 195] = 11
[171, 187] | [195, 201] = 311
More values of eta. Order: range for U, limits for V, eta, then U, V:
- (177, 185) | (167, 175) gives 475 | 235.9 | 239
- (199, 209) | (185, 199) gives 464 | 227.9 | 236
